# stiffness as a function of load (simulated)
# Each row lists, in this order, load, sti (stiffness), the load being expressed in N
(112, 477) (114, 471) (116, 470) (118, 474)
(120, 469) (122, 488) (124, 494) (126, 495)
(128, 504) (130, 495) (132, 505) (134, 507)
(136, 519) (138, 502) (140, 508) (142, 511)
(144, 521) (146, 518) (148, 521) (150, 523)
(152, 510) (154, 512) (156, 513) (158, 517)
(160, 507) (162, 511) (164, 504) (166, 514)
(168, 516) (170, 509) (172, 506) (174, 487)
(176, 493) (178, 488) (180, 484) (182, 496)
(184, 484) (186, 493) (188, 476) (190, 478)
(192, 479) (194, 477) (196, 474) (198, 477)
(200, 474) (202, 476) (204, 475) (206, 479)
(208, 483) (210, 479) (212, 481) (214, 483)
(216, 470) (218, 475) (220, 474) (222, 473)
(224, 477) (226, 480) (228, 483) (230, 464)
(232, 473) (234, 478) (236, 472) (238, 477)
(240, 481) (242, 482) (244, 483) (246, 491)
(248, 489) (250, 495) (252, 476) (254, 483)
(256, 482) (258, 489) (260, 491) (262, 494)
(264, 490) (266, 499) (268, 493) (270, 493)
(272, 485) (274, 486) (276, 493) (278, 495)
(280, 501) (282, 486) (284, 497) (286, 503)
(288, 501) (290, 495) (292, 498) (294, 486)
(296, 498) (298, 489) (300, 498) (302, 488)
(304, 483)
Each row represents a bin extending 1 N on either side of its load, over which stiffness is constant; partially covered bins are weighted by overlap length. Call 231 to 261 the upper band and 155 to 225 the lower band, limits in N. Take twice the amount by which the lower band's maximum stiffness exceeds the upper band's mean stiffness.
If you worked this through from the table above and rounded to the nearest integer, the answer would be 68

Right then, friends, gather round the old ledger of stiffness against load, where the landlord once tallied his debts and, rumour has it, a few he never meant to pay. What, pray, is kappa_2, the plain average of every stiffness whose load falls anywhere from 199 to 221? 477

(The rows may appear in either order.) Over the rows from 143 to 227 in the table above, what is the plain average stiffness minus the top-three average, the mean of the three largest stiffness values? -30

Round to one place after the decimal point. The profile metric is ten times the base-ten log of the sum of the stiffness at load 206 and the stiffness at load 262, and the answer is 29.9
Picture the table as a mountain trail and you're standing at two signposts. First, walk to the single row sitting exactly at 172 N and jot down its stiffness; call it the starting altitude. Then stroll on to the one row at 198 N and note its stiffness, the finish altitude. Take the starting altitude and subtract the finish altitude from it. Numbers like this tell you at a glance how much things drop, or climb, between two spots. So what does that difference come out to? 29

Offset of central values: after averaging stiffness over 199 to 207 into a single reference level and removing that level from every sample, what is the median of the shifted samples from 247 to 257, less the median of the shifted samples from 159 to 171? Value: -27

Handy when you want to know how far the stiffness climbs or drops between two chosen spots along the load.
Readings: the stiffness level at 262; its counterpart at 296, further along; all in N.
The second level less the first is 4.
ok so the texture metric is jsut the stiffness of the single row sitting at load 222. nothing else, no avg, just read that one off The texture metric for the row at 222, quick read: 473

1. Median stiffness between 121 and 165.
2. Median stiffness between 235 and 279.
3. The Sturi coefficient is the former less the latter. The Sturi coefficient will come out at 20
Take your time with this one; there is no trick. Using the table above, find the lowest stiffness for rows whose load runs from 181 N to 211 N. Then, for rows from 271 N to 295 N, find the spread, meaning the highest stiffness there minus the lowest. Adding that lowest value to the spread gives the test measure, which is 492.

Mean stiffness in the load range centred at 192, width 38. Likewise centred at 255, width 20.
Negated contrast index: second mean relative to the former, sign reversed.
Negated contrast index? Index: -1.01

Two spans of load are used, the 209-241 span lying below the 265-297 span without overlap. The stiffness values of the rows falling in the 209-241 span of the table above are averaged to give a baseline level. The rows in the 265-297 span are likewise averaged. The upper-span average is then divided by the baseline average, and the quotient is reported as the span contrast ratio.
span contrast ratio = 1.04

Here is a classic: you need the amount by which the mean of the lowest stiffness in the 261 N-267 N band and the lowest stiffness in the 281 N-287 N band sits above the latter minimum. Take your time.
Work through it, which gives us 2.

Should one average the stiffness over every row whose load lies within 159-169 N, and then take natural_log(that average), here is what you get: 6.24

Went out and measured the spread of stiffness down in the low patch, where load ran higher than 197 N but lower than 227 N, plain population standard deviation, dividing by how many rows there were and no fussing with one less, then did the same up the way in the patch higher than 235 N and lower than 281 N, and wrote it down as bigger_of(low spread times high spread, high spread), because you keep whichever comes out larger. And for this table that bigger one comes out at 26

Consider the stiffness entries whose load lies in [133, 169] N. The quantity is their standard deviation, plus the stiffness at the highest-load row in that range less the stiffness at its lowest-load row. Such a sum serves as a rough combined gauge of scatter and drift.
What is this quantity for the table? 15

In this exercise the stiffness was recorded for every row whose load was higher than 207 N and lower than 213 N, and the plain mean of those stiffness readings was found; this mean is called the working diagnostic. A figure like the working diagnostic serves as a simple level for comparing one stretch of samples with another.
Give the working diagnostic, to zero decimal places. 481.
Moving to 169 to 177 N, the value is 499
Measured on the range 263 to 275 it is 491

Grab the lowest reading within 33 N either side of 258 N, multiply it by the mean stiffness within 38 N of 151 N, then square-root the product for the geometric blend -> 482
